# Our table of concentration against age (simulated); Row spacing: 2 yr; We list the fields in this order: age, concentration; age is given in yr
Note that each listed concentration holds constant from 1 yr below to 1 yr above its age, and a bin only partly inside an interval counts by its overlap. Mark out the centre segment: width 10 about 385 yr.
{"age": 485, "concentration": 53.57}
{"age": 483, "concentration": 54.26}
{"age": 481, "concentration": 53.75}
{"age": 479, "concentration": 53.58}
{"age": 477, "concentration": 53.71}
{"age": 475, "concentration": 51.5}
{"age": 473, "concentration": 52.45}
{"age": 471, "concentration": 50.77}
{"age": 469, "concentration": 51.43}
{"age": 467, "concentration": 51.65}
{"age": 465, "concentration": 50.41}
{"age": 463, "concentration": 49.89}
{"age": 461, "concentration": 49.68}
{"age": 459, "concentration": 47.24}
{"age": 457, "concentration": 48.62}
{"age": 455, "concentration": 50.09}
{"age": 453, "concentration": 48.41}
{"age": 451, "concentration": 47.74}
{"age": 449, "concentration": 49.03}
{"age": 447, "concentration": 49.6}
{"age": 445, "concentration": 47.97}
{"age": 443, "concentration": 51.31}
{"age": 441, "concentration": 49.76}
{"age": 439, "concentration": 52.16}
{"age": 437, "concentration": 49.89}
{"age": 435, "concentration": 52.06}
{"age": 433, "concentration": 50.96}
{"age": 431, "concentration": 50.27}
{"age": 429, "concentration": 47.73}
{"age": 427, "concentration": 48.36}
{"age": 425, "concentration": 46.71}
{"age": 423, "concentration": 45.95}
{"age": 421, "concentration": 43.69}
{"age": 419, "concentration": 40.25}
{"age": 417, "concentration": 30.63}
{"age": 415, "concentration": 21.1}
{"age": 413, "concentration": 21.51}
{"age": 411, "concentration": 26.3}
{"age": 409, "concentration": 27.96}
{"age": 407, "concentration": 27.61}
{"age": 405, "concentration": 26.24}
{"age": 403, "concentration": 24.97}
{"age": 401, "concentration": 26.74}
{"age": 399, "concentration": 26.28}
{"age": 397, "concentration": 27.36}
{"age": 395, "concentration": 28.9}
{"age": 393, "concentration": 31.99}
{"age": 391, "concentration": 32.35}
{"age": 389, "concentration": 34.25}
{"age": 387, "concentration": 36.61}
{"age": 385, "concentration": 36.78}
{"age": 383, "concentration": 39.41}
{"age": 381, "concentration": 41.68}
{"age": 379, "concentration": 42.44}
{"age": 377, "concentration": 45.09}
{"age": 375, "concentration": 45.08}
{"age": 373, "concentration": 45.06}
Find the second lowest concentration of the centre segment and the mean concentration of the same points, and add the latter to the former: 74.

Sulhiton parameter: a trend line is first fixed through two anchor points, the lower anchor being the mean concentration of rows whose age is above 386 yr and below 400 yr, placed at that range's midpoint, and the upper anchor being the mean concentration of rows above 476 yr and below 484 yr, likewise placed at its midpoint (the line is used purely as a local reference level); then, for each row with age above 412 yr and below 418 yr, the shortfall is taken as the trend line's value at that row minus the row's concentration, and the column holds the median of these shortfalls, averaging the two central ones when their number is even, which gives 15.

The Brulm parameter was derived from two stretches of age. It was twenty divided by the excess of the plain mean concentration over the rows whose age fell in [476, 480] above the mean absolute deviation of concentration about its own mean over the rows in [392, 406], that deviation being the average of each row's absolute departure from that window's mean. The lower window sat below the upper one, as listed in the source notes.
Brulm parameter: 0.385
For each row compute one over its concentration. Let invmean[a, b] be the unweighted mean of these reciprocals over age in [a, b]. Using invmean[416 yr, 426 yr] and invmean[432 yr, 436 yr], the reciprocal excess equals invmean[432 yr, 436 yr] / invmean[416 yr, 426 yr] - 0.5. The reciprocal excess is 0.29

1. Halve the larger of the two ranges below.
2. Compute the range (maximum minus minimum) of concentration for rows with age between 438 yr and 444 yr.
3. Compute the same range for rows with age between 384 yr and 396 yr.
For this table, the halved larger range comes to 3.9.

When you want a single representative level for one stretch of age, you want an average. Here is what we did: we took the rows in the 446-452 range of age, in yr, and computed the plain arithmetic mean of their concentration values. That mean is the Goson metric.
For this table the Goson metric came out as 49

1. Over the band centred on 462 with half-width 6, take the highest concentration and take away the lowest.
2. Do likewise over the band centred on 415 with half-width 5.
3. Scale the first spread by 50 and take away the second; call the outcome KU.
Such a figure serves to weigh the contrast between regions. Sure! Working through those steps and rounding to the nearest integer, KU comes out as 201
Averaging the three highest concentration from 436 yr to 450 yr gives 51.1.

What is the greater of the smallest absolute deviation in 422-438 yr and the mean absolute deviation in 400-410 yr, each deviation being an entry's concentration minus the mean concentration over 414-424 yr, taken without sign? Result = 9.6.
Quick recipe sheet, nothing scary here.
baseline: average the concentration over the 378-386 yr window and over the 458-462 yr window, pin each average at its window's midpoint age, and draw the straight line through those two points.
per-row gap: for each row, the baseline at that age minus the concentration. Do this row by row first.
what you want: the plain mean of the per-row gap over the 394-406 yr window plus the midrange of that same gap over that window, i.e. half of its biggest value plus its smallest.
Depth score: 30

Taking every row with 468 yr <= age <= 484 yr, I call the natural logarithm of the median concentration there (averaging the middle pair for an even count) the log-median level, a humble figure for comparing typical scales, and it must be 3.97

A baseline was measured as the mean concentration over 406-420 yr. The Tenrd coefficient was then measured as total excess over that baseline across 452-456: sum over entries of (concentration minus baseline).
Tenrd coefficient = 43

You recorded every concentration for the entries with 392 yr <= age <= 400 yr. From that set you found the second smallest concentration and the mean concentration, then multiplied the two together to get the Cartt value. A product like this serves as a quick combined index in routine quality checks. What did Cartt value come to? 783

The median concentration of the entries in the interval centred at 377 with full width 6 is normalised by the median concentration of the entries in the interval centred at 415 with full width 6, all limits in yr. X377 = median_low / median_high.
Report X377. 2.10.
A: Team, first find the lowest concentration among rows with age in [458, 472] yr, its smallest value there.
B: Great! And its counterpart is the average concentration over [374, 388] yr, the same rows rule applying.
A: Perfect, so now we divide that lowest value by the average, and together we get 1.15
